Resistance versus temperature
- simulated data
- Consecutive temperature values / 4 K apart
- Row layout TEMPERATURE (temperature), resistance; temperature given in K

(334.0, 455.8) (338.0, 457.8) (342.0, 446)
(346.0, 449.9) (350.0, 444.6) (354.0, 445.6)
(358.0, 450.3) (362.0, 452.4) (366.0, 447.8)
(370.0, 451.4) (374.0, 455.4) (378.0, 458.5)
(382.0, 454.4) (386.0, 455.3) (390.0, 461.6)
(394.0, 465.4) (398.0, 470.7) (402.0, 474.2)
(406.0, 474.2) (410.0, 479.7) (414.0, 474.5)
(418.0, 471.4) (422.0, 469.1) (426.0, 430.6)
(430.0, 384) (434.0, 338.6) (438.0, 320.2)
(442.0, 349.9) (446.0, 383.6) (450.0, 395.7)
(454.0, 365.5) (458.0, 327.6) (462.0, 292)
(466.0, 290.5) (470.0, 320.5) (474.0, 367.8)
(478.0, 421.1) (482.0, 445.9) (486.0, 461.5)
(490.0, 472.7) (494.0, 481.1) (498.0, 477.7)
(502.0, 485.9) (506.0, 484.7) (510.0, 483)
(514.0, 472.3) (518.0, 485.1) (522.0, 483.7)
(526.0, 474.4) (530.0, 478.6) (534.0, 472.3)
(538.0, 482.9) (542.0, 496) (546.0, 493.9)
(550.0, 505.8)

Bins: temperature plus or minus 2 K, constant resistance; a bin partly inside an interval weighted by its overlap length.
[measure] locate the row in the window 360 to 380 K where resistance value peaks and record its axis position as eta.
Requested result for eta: 378.0 K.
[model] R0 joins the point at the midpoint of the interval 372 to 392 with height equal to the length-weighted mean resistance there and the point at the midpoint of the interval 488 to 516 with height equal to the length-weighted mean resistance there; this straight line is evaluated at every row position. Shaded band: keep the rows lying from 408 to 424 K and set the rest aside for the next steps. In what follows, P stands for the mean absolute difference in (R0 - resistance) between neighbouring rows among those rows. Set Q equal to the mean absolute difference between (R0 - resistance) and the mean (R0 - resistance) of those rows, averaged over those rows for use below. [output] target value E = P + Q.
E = 8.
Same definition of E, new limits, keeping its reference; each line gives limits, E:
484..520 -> 13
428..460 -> 54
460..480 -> 77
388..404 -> 7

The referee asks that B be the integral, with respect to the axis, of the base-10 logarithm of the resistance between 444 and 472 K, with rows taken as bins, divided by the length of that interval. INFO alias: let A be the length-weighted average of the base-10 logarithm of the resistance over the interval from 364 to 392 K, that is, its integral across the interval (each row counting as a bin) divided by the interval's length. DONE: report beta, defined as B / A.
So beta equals 0.95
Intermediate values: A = 2.66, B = 2.53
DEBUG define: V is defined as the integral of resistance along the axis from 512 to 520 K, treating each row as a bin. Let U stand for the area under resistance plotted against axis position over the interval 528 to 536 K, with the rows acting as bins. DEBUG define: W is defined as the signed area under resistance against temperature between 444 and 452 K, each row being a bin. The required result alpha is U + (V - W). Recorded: 4516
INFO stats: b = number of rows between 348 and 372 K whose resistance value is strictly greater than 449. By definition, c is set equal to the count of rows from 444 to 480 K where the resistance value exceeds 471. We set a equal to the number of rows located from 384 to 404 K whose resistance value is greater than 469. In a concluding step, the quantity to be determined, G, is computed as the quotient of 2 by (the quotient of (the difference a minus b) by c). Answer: 0.0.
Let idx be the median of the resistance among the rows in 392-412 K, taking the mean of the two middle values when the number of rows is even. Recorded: 474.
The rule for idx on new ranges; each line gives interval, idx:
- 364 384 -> 454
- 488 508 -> 481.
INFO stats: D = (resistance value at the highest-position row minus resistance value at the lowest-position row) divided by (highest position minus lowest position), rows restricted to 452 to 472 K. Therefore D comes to -2.81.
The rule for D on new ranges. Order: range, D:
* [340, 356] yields -0.03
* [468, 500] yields 5.61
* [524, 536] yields -0.26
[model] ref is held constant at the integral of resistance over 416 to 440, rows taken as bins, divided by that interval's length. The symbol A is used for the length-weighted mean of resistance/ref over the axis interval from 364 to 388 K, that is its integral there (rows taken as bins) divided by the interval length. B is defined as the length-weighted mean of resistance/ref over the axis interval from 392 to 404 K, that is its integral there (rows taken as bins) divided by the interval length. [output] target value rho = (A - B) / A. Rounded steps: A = 1.13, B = 1.17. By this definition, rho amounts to -0.04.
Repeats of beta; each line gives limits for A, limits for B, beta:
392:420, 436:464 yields 0.95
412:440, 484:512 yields 1.03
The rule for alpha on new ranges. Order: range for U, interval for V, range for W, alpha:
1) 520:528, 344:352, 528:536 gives 3607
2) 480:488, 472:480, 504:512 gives 2914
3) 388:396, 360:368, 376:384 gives 3657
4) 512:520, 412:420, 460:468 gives 5283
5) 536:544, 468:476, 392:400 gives 2924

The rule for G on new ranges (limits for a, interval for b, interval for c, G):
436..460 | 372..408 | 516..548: -1.8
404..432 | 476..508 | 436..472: 0.0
